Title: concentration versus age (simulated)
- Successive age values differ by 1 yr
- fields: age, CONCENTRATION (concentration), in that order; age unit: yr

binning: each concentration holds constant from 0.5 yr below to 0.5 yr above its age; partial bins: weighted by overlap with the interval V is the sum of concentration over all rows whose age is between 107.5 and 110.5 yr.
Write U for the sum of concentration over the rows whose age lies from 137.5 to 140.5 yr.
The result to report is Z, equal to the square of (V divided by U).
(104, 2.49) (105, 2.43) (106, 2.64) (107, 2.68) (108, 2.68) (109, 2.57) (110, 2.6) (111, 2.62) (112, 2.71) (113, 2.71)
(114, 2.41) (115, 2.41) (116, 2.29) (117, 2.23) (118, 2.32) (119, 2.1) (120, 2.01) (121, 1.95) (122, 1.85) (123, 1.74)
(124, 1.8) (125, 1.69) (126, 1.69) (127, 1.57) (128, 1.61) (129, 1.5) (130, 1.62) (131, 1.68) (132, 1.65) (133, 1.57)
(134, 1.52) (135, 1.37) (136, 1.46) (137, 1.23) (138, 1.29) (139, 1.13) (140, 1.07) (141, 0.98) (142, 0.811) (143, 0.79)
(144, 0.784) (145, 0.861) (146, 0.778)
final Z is 5.1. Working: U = 3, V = 7.85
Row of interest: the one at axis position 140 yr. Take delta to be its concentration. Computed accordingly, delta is 1.07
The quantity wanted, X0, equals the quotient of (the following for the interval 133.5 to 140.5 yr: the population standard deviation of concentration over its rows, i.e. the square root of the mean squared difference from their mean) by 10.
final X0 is 0.015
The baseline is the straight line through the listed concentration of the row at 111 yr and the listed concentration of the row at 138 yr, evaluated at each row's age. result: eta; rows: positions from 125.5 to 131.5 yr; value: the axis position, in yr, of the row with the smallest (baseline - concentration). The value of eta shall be 131 yr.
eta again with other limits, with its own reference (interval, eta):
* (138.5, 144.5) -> 139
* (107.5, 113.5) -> 113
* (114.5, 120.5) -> 118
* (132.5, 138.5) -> 136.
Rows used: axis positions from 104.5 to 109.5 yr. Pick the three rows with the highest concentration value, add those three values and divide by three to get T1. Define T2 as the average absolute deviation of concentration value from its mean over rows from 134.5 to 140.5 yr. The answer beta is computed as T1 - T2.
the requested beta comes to 2.6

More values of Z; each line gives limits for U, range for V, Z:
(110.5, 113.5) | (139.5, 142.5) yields 0.1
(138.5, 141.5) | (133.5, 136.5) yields 1.9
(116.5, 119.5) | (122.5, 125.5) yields 0.6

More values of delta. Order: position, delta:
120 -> 2.01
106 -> 2.64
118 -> 2.32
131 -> 1.68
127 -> 1.57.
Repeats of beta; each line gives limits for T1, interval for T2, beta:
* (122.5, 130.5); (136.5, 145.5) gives 1.6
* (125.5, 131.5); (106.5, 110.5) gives 1.6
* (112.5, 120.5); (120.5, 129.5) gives 2.4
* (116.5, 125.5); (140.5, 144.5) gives 2.1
